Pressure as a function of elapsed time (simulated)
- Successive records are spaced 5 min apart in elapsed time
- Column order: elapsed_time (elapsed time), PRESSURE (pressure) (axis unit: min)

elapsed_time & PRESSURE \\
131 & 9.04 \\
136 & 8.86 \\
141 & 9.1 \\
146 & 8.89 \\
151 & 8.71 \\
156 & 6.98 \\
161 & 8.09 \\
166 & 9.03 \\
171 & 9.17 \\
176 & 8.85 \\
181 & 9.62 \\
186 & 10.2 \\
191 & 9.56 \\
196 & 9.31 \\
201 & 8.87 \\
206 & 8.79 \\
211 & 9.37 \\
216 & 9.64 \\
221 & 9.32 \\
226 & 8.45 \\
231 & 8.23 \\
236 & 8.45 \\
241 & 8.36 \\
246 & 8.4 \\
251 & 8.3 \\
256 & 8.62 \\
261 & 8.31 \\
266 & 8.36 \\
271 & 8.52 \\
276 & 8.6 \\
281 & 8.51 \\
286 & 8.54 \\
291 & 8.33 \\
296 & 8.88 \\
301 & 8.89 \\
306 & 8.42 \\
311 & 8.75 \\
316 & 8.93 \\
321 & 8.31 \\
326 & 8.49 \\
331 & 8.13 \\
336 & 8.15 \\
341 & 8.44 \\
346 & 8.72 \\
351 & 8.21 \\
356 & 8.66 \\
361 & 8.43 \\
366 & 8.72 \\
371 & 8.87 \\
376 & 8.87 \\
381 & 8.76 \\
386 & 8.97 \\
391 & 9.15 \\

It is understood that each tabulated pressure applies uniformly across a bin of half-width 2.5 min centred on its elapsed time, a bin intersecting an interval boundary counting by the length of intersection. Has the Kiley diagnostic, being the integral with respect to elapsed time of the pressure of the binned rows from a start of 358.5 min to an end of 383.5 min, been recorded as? 218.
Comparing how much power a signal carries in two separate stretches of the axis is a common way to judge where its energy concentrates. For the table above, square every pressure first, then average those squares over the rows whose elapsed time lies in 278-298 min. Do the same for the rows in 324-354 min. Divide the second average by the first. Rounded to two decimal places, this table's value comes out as 0.95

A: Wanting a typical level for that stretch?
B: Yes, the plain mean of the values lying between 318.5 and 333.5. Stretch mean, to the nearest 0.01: 8.31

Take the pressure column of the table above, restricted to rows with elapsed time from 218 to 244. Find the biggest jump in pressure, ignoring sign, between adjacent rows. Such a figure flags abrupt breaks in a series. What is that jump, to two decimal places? 0.87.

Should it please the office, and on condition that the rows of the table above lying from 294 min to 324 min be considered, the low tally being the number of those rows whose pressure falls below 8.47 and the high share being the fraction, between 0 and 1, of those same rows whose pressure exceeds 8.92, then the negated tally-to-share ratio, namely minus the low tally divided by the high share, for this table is -12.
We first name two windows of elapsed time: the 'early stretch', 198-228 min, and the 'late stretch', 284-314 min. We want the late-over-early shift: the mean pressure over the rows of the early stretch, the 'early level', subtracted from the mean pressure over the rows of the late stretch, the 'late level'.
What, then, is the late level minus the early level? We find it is -0.4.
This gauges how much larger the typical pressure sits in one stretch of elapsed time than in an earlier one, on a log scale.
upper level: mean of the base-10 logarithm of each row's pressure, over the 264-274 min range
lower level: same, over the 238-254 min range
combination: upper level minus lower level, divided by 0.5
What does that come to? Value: 0.009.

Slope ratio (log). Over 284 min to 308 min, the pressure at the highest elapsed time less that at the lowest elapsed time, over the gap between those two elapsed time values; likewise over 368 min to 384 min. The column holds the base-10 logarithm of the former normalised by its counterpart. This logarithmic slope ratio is -0.26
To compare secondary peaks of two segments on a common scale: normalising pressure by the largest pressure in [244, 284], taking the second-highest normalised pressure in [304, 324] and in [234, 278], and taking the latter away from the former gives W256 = 0.02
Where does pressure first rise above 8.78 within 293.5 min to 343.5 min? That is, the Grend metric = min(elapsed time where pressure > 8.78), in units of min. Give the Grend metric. 296 min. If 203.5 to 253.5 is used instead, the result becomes 206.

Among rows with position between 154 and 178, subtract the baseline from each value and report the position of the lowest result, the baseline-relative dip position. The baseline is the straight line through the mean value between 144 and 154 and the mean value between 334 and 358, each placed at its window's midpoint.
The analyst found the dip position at 156 min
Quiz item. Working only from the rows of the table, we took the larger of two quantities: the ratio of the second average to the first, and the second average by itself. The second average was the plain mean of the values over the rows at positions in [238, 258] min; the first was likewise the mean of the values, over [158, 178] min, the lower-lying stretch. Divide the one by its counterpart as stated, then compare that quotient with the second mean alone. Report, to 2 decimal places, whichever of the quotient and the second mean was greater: 8.42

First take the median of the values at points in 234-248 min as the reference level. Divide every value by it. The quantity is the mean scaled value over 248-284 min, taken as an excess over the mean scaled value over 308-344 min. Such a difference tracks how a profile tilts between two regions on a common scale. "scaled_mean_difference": 0.000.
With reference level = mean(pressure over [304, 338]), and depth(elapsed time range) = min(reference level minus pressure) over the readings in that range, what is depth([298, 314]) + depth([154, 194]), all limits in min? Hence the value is -2.2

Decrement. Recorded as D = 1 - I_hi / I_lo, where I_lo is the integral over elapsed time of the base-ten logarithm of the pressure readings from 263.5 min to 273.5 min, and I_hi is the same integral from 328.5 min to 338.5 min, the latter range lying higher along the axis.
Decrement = 0.02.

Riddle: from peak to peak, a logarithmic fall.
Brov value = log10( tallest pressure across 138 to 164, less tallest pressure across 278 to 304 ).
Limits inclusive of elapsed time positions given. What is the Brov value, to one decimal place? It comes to -0.7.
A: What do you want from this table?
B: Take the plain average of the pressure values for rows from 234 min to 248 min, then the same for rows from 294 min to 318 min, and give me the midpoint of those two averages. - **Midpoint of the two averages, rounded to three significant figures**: 8.59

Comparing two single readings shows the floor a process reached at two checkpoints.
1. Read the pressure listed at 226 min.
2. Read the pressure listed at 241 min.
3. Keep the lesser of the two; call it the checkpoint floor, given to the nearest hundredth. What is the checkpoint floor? 8.36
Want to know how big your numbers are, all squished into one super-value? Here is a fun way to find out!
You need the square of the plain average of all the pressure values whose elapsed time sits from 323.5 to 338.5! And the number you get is 68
